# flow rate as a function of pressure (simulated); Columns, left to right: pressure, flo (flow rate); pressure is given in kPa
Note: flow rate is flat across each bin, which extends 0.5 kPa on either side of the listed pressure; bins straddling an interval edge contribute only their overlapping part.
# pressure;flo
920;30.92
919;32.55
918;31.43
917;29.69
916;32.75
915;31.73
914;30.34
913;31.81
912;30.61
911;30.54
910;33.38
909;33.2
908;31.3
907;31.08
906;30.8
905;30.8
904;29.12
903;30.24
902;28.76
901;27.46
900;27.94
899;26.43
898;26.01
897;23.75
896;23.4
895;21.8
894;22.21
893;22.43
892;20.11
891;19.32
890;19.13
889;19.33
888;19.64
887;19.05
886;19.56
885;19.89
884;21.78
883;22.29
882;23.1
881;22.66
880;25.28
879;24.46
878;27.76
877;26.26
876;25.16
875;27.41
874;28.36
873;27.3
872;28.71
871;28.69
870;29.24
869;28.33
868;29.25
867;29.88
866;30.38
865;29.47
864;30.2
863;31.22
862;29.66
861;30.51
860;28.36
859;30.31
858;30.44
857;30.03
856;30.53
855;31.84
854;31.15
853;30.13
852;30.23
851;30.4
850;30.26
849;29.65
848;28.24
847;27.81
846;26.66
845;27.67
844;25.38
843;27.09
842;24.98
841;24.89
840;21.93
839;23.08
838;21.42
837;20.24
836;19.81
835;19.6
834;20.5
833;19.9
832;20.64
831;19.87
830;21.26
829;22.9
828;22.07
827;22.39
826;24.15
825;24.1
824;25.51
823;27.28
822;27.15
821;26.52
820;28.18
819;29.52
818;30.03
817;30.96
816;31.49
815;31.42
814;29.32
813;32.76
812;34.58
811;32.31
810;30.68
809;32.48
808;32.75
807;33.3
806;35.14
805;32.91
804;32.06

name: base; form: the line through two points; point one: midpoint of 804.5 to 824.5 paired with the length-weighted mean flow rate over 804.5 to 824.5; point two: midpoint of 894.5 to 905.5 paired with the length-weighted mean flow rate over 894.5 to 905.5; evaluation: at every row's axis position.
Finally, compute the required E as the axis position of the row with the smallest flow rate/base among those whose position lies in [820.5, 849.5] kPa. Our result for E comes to 835 kPa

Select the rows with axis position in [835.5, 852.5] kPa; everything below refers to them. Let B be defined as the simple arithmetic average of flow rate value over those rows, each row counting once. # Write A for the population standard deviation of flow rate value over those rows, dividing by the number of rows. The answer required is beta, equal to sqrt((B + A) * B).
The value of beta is 27.5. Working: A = 3.4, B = 26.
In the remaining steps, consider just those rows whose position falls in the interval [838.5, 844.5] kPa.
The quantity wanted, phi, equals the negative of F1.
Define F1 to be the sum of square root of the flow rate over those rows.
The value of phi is -30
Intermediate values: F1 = 30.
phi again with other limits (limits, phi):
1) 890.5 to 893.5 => -14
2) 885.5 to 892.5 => -31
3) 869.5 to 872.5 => -16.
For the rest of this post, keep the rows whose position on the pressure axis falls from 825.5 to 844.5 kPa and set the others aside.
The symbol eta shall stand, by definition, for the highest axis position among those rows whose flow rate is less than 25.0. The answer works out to 842 kPa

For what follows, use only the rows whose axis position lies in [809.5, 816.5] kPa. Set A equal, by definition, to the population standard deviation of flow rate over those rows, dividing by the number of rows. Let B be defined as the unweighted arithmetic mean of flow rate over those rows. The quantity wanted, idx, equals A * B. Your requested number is 49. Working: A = 1.5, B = 32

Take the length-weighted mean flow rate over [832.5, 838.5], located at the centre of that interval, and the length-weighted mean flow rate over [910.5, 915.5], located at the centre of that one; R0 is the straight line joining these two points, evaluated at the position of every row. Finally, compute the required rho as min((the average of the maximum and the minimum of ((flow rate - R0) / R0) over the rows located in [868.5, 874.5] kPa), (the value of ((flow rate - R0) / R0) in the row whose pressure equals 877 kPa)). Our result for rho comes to 0.01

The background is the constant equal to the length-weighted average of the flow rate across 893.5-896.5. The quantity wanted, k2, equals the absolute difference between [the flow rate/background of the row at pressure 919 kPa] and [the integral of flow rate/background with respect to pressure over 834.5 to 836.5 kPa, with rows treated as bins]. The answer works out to 0.3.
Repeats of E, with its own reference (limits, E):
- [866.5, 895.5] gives 887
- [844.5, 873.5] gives 846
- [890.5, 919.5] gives 891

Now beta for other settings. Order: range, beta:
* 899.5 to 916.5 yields 31.5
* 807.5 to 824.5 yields 31.4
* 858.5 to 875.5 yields 29.8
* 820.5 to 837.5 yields 23.9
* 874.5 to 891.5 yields 23.9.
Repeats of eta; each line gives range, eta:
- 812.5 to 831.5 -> 831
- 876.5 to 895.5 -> 895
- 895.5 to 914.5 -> 897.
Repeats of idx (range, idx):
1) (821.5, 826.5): 35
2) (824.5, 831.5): 32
